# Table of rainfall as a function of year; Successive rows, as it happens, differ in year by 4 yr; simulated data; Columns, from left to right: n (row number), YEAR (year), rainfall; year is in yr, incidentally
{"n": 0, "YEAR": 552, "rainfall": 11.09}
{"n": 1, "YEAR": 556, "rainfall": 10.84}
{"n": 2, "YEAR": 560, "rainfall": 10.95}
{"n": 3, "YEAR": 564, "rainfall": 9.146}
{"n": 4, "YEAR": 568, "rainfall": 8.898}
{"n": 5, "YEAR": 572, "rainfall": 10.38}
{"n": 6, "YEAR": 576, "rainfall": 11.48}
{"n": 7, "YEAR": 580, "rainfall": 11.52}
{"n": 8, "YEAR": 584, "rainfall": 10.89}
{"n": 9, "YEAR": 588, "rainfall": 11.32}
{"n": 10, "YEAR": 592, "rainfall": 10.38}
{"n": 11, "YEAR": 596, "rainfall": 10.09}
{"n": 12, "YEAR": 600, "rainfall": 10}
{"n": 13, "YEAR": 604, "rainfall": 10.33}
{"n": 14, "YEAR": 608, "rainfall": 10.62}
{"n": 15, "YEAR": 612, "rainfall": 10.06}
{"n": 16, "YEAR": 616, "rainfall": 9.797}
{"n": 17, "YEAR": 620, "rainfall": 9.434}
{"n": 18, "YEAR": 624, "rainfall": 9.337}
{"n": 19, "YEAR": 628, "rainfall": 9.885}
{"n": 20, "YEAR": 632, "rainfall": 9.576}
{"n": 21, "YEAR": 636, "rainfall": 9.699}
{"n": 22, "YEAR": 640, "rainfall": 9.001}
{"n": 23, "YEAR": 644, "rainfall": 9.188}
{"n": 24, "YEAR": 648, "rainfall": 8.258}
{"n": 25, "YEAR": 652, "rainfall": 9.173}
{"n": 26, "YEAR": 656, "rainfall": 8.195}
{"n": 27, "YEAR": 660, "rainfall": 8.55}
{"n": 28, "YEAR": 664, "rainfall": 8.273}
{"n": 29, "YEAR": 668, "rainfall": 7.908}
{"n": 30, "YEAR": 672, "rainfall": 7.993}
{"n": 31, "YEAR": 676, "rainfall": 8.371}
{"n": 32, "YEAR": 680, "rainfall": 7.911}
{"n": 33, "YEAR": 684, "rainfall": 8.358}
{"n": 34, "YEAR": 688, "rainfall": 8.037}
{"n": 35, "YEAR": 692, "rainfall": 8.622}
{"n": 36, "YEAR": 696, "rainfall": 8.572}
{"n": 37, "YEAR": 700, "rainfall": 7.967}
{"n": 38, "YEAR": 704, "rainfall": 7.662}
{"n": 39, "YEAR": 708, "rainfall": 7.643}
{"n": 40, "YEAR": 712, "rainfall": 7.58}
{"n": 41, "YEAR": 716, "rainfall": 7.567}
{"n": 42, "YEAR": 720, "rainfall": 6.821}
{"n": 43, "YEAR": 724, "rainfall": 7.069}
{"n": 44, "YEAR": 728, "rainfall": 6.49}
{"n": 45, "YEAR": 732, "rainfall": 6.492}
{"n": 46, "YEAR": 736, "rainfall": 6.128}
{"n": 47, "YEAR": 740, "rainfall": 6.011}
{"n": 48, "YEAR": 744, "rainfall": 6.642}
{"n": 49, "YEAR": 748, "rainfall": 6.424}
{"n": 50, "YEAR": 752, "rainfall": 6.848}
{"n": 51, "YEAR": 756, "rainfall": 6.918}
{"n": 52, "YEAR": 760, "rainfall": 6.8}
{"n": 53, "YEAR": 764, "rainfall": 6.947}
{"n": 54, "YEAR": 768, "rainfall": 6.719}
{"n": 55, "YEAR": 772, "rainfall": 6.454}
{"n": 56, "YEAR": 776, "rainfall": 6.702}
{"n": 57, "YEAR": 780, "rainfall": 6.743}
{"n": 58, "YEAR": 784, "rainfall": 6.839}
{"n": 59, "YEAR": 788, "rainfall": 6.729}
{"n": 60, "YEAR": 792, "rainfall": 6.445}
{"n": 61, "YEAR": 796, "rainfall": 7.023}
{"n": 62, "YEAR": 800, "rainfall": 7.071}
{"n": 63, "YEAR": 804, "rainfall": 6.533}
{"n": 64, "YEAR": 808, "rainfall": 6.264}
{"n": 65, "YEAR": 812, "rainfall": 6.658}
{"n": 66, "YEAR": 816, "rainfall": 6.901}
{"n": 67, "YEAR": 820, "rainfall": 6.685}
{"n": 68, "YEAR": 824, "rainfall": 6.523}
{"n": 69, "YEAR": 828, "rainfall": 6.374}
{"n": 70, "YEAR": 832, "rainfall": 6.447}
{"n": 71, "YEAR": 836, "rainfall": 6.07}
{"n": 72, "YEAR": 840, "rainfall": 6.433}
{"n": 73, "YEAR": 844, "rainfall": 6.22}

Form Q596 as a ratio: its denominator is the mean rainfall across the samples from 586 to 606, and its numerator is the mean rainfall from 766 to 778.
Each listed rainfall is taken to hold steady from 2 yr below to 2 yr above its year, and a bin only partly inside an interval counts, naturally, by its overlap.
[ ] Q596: 0.64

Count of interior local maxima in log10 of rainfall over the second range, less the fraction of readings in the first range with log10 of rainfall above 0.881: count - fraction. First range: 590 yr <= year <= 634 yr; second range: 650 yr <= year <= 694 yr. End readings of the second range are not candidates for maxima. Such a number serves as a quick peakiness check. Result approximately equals 2.0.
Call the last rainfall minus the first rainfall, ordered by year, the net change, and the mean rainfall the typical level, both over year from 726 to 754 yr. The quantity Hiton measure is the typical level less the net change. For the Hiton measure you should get 6.1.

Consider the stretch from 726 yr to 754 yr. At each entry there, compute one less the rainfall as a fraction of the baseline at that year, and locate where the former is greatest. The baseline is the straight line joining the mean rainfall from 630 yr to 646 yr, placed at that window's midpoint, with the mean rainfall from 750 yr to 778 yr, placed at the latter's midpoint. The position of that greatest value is 740 yr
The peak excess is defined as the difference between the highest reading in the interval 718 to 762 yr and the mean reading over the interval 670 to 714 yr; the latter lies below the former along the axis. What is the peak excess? -1.0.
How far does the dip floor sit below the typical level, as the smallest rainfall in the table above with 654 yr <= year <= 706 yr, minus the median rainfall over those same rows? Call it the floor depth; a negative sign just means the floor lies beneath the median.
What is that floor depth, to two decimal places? -0.53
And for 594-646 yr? -0.80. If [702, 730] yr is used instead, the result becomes -1.08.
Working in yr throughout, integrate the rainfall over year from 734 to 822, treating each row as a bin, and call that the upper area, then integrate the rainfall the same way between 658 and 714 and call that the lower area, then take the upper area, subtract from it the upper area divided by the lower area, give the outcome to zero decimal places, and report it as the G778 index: 585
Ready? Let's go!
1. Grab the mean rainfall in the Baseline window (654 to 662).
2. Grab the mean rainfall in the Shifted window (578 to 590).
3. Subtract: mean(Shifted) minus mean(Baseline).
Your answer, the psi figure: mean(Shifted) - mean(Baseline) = 2.9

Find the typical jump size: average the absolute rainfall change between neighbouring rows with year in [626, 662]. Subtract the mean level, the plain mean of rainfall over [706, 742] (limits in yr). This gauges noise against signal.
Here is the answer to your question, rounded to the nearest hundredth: -6.30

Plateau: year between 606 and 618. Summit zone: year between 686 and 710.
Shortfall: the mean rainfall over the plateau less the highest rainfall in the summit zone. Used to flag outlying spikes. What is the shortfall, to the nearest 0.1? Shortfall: 1.5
